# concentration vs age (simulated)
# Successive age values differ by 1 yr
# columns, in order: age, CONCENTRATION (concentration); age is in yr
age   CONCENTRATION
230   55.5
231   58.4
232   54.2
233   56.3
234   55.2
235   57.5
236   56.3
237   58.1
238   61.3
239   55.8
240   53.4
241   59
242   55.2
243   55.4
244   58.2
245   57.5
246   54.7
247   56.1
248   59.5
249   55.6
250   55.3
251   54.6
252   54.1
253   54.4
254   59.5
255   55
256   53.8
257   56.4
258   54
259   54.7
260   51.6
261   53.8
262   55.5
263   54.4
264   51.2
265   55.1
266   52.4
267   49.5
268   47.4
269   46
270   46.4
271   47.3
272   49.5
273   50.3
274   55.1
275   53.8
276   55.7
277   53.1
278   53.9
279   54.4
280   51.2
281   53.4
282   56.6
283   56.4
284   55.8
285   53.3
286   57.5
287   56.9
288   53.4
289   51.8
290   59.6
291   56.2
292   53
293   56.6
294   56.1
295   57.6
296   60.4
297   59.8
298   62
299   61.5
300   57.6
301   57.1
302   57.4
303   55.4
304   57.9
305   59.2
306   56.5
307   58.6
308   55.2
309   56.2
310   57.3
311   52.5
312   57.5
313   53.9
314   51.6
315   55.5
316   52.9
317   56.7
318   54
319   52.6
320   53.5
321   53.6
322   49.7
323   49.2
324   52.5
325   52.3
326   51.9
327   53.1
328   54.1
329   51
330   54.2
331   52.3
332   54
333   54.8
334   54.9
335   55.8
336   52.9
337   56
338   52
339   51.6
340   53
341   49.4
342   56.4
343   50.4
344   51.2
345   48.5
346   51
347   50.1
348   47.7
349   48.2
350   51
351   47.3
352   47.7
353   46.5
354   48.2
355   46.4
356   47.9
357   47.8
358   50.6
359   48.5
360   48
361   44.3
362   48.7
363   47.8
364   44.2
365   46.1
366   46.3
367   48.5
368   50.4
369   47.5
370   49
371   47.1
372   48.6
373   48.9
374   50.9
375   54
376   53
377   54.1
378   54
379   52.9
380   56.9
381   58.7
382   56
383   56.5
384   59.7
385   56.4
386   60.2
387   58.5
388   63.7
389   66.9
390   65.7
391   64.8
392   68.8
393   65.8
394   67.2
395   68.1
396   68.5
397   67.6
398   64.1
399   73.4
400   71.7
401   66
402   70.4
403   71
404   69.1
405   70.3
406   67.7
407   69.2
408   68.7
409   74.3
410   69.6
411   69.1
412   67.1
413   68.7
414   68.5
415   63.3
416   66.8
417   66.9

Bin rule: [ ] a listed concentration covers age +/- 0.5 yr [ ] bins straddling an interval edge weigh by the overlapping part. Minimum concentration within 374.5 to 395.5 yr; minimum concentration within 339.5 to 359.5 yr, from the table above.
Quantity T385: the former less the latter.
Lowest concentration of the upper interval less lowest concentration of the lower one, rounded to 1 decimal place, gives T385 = 6.5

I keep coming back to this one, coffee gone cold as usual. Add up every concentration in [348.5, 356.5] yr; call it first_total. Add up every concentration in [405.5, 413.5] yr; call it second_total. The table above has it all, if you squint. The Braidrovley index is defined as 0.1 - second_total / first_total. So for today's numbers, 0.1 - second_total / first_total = -1.35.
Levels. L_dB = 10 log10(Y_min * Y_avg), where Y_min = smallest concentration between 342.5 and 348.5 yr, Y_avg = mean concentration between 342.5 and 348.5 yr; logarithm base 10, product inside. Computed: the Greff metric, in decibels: 33.8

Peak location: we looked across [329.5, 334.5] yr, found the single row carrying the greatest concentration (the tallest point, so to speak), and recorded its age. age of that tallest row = 334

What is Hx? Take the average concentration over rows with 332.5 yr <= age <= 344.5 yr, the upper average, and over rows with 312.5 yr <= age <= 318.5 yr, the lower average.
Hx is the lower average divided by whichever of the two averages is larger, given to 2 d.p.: 1.00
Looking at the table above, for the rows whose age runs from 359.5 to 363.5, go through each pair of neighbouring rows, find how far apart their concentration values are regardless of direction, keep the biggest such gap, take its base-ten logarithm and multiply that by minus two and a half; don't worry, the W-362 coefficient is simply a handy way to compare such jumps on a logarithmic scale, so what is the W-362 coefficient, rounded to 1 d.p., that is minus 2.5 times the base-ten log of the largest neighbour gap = -1.6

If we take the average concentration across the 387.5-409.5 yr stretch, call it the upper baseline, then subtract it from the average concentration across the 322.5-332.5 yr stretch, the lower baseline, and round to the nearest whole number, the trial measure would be -16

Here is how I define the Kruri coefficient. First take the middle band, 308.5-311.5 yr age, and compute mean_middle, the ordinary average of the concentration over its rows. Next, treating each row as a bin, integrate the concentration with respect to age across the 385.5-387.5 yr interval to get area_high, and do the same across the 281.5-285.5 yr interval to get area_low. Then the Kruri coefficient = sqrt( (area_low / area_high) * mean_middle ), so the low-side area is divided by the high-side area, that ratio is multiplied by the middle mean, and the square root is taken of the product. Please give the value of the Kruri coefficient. 10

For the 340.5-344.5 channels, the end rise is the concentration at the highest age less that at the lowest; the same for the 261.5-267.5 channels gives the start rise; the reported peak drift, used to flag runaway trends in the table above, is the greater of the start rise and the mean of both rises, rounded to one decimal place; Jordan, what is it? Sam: -2.1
